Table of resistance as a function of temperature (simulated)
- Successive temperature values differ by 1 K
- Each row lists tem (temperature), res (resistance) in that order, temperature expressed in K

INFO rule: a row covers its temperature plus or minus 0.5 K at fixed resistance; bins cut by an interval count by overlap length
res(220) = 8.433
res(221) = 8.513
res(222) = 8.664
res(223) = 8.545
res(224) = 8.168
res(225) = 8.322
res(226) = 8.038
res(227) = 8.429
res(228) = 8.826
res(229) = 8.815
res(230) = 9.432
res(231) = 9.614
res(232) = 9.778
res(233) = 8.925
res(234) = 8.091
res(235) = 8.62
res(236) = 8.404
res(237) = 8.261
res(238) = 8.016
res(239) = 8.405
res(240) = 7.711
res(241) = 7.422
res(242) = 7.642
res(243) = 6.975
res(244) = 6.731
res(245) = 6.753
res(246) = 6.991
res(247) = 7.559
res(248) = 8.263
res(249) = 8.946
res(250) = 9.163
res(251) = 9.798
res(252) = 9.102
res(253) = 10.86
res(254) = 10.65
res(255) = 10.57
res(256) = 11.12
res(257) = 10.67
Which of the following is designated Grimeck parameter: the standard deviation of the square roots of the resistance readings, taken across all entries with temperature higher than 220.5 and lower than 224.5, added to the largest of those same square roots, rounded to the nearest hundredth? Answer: 2.98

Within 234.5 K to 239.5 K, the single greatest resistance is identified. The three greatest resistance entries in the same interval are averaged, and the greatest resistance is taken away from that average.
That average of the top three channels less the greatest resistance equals -0.14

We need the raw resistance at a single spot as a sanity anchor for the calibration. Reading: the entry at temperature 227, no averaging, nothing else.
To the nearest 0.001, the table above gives 8.429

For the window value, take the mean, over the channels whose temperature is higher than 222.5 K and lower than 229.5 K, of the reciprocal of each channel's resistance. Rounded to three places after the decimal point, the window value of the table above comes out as 0.118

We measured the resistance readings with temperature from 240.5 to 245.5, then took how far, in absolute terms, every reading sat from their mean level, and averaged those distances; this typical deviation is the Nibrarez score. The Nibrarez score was 0.34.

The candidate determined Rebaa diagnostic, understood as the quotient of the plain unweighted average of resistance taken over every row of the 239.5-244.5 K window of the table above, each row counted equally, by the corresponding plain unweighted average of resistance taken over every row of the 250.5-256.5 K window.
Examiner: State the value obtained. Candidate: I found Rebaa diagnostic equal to 0.70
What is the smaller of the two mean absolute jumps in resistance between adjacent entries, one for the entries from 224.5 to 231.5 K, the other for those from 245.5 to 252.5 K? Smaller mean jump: 0.314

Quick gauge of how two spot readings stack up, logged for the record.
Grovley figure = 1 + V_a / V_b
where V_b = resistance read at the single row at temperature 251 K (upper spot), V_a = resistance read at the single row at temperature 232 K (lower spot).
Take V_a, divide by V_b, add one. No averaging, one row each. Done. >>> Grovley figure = 2.00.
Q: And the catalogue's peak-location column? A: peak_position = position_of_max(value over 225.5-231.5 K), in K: 231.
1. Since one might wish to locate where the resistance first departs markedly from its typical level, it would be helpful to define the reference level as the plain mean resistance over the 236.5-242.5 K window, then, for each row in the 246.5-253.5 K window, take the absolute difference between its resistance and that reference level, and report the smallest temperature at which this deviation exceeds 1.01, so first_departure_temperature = 249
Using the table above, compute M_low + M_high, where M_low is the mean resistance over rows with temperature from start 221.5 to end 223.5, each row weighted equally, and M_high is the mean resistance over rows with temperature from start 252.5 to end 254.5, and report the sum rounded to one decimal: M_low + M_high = 19.4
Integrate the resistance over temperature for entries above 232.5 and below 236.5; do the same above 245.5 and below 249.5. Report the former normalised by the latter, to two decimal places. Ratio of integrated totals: 1.07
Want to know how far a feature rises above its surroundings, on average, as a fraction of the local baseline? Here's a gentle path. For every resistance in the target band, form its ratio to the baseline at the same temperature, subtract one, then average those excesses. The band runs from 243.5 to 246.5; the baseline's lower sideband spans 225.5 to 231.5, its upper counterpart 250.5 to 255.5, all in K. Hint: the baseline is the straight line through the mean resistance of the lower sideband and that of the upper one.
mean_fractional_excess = -0.30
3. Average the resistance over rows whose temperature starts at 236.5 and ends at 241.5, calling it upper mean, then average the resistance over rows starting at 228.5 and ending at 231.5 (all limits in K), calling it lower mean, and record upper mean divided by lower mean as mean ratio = 0.86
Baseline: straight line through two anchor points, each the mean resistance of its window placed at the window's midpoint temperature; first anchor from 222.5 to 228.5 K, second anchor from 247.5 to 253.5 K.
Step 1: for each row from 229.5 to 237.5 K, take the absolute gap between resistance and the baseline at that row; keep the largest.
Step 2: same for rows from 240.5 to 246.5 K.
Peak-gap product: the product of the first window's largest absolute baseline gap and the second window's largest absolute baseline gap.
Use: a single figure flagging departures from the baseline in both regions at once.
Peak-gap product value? 2.7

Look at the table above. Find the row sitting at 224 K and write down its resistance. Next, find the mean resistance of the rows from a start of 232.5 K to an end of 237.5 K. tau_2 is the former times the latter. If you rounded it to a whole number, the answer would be 69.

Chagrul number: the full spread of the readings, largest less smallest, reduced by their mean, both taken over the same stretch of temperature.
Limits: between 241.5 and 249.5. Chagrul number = -5.3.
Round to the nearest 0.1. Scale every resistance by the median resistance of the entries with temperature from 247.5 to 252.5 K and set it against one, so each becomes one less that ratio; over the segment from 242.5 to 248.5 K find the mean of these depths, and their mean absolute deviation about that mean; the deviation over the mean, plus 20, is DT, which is 20.2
